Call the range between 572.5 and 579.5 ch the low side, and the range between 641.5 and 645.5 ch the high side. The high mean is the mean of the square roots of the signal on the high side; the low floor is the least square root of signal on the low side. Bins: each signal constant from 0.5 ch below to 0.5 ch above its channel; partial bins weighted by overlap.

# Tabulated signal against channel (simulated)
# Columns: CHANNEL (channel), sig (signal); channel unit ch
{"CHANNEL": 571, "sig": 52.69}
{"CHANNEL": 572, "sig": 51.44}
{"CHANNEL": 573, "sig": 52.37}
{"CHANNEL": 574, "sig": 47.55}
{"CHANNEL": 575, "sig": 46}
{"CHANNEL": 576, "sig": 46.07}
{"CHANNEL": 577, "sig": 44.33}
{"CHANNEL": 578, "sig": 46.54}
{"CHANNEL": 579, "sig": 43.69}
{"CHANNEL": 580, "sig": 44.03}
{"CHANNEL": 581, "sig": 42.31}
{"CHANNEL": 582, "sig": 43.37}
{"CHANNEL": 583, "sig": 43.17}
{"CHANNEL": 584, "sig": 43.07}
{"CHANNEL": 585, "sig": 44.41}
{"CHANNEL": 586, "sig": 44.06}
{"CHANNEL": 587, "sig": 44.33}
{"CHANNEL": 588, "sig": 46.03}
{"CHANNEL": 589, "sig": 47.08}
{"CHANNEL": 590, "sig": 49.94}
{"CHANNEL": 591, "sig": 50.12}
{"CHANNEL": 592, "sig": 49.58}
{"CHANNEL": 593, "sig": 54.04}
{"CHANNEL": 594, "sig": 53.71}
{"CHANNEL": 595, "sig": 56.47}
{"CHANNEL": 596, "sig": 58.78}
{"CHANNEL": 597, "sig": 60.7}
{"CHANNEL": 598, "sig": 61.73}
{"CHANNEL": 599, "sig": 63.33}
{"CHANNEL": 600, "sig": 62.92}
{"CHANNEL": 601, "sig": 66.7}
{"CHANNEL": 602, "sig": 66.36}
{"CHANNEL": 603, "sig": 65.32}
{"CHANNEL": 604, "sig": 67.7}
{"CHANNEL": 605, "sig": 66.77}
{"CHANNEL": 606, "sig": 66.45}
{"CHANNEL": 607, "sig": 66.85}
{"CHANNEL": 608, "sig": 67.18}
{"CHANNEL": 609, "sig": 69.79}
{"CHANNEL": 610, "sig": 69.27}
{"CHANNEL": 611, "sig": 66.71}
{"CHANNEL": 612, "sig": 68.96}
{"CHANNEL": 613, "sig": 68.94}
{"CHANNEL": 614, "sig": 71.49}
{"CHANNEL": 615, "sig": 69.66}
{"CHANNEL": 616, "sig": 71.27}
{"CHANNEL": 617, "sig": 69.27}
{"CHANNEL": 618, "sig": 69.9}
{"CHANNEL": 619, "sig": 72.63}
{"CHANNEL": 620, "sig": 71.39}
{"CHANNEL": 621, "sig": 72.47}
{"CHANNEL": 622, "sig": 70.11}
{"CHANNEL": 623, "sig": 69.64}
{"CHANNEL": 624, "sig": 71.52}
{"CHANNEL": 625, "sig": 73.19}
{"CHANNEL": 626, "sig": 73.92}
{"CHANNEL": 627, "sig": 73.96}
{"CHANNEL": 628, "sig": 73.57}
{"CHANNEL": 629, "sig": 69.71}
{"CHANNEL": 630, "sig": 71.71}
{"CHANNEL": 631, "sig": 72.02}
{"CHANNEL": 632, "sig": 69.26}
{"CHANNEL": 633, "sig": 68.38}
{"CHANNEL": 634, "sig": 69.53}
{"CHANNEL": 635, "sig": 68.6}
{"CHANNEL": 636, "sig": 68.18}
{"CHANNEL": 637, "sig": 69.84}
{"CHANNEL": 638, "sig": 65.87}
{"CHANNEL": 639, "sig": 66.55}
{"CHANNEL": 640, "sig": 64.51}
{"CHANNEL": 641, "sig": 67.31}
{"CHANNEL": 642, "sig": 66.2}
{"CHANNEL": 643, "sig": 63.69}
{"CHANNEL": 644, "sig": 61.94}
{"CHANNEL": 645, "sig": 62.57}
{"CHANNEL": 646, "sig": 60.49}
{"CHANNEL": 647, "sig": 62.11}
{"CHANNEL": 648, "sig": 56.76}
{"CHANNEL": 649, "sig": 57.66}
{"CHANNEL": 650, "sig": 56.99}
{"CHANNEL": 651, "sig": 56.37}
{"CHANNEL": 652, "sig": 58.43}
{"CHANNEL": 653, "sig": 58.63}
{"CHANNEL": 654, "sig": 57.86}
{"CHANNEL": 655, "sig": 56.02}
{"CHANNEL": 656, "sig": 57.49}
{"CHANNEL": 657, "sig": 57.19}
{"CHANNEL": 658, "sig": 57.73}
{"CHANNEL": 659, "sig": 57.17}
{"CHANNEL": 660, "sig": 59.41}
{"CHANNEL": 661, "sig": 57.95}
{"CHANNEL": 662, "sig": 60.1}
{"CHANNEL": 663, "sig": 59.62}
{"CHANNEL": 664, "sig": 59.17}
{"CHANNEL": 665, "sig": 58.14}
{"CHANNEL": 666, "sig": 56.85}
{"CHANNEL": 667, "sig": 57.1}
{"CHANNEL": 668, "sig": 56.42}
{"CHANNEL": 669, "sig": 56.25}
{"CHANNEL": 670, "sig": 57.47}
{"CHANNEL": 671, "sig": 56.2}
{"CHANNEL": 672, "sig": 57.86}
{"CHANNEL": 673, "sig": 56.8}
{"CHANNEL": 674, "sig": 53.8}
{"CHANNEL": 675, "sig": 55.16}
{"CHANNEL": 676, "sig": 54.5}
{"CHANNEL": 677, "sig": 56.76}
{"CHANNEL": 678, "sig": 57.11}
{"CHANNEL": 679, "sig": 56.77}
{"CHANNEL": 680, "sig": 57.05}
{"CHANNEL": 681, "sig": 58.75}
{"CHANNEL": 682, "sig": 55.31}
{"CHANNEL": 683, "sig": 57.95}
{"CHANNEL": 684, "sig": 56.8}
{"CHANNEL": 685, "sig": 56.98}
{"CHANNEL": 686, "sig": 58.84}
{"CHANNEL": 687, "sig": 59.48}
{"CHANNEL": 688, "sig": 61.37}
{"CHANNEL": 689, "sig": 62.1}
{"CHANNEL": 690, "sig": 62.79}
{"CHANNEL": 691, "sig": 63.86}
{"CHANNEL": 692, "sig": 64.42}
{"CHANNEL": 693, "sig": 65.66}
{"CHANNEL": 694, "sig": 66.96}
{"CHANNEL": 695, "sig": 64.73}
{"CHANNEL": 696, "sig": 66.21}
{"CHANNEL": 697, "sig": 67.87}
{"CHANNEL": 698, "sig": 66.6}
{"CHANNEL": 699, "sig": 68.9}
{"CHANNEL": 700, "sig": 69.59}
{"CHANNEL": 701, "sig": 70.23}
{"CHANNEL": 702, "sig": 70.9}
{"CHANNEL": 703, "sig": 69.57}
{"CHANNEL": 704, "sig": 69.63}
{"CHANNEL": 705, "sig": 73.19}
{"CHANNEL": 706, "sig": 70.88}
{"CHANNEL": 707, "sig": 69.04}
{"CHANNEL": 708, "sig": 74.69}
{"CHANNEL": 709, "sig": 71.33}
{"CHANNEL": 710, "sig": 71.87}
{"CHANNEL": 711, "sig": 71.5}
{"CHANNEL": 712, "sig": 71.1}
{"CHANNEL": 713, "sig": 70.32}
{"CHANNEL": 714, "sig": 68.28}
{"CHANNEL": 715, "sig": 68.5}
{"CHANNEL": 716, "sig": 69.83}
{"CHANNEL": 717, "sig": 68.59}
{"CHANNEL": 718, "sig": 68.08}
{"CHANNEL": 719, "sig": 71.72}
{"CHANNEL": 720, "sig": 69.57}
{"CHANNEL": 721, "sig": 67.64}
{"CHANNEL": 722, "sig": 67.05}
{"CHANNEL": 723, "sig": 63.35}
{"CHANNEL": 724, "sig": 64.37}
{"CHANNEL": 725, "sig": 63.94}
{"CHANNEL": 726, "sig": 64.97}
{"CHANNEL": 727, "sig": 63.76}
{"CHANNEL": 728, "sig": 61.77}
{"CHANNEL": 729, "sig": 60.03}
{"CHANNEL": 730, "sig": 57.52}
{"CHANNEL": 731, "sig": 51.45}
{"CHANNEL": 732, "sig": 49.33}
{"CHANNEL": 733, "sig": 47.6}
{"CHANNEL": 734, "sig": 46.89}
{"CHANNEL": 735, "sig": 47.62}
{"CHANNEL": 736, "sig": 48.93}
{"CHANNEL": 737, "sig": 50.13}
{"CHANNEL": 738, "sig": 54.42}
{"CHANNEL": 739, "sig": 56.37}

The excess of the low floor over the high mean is -1.4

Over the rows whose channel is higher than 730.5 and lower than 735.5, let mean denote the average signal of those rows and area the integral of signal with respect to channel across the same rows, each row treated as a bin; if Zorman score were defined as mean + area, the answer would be 291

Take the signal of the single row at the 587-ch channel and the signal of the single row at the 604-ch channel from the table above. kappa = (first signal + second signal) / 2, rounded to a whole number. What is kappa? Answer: 56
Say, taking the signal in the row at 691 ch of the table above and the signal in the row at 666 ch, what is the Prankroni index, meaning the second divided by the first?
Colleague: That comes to 0.89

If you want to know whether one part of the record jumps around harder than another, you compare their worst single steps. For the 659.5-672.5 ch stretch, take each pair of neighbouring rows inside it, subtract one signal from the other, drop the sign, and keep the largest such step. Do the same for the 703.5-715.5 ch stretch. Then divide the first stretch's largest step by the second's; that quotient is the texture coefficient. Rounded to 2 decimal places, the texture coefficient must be 0.38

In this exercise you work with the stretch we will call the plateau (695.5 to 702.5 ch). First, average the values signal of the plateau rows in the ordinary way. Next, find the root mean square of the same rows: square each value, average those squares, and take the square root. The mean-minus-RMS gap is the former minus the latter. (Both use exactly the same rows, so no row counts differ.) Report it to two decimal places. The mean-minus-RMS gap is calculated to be -0.02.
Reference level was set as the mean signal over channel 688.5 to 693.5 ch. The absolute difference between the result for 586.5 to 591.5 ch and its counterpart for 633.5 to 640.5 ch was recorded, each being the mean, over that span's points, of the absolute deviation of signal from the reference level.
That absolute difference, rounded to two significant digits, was 12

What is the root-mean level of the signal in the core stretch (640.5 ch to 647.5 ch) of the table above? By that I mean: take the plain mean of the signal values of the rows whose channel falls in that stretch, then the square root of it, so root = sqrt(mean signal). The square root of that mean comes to 8.0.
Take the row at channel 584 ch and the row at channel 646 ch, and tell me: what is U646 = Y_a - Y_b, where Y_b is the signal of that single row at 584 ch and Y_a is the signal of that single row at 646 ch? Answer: 17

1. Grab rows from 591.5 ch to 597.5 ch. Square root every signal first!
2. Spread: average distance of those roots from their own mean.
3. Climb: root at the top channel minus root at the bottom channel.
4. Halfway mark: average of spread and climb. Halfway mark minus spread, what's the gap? 0.271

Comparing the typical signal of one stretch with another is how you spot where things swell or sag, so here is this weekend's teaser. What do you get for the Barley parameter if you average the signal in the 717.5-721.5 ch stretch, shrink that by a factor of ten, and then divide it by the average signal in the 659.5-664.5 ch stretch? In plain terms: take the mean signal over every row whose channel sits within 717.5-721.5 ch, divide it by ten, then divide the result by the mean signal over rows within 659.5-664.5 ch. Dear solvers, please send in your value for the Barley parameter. 0.1169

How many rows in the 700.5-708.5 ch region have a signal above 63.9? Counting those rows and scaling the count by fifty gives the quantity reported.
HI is 400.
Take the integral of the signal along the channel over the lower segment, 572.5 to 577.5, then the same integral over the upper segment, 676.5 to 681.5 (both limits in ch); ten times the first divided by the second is 8.3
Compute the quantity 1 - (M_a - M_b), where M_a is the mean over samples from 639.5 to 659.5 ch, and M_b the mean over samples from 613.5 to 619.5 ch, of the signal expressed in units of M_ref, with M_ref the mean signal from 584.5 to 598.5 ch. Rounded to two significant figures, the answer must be 1.2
